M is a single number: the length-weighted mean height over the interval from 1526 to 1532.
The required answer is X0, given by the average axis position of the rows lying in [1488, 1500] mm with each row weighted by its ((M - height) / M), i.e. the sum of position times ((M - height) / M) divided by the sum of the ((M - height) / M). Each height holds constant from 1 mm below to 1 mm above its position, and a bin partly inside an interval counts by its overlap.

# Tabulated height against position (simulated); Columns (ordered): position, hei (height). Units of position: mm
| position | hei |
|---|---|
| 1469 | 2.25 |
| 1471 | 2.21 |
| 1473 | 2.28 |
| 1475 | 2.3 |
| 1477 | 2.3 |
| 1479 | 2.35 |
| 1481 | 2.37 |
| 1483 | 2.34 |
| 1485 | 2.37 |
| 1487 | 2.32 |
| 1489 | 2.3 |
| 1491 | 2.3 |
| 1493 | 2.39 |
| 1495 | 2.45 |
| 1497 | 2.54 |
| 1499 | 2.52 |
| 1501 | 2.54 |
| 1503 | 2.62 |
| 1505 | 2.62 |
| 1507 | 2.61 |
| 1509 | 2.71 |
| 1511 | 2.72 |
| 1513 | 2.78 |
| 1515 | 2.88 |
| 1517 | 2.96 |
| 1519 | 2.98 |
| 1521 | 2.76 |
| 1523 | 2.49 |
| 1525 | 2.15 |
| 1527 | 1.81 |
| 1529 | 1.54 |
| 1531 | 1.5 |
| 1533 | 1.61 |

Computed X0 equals 1494.4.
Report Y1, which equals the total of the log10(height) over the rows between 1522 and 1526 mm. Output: 0.73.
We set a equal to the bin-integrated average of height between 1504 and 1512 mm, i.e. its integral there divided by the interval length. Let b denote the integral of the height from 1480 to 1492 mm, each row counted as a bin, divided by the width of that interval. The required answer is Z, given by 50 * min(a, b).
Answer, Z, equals 117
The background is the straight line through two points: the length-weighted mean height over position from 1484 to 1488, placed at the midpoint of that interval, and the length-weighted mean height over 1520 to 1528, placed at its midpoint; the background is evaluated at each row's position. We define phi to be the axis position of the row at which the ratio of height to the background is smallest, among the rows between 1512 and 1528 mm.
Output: 1527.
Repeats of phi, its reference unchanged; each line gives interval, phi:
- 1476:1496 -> 1477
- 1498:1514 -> 1499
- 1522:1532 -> 1531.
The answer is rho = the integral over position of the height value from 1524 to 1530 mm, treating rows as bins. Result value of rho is 11.0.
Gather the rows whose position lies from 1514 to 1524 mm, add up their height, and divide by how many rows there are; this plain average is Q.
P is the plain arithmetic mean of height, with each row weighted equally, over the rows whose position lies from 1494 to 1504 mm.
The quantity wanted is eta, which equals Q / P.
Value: 1.11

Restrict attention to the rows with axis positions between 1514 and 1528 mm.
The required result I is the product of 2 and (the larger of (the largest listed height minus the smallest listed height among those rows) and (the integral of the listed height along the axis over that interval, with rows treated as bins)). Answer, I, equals 72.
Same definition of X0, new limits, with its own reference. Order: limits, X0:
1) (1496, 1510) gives 1503.2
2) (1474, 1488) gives 1481.1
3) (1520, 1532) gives 1522.3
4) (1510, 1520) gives 1515.2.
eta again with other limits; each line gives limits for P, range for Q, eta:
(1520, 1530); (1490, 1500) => 1.13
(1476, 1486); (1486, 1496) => 1.00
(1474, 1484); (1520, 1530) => 0.92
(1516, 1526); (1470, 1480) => 0.86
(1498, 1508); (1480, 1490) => 0.91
